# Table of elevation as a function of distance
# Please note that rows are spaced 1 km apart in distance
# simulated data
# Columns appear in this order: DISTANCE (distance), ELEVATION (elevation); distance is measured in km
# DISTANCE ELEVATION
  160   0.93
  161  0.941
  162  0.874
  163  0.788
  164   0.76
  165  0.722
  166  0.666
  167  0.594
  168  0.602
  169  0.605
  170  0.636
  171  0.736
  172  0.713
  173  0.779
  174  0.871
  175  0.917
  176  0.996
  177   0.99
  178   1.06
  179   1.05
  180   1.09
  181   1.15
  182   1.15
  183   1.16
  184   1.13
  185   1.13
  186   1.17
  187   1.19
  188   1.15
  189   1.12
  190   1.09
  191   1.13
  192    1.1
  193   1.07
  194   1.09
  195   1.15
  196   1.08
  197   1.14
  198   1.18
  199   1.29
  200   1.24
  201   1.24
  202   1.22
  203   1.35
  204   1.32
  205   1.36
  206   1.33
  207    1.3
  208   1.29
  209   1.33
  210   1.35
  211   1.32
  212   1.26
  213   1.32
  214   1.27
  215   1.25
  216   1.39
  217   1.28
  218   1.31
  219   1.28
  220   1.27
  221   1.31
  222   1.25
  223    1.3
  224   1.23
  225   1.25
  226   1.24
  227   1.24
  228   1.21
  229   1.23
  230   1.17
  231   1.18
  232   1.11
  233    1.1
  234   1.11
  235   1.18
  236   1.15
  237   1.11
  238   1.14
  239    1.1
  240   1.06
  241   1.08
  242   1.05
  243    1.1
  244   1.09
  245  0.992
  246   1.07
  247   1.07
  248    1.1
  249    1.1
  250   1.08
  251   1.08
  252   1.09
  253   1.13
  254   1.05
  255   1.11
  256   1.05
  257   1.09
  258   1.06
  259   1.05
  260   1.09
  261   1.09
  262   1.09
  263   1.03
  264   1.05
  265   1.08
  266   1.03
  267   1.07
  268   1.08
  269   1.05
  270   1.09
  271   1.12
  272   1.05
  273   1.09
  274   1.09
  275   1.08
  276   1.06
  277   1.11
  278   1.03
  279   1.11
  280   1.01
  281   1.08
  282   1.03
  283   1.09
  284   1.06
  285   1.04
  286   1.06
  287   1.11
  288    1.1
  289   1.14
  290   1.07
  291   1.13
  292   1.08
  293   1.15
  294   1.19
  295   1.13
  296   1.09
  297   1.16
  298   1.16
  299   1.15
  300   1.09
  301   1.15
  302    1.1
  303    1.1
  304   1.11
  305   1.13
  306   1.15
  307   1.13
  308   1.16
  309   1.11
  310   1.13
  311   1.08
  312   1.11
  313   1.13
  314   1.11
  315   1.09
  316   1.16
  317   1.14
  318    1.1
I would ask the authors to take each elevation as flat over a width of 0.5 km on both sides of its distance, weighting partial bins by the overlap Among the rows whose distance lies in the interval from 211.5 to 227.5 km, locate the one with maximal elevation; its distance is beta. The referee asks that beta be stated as 216 km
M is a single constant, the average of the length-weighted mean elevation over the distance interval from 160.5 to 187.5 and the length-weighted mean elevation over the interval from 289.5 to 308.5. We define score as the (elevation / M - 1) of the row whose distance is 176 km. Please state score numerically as -0.02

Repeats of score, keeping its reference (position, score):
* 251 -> 0.06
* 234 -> 0.09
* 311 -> 0.06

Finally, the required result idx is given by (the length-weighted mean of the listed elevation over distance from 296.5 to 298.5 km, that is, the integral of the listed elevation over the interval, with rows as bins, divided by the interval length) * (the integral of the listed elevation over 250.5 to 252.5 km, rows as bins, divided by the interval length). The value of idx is 1.26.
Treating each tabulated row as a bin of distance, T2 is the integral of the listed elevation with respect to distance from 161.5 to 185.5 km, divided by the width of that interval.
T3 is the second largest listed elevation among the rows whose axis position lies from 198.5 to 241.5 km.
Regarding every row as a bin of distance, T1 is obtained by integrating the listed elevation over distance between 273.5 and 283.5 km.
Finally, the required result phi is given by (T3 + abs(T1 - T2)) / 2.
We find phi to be 5.6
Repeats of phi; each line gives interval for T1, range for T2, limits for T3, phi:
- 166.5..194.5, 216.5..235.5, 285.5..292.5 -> 13.7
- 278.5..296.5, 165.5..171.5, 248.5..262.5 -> 10.1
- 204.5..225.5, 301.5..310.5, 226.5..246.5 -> 13.7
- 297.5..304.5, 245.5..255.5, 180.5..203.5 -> 4.0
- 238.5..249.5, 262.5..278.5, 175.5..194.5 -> 6.0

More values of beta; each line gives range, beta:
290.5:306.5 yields 294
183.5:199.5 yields 199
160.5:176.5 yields 176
